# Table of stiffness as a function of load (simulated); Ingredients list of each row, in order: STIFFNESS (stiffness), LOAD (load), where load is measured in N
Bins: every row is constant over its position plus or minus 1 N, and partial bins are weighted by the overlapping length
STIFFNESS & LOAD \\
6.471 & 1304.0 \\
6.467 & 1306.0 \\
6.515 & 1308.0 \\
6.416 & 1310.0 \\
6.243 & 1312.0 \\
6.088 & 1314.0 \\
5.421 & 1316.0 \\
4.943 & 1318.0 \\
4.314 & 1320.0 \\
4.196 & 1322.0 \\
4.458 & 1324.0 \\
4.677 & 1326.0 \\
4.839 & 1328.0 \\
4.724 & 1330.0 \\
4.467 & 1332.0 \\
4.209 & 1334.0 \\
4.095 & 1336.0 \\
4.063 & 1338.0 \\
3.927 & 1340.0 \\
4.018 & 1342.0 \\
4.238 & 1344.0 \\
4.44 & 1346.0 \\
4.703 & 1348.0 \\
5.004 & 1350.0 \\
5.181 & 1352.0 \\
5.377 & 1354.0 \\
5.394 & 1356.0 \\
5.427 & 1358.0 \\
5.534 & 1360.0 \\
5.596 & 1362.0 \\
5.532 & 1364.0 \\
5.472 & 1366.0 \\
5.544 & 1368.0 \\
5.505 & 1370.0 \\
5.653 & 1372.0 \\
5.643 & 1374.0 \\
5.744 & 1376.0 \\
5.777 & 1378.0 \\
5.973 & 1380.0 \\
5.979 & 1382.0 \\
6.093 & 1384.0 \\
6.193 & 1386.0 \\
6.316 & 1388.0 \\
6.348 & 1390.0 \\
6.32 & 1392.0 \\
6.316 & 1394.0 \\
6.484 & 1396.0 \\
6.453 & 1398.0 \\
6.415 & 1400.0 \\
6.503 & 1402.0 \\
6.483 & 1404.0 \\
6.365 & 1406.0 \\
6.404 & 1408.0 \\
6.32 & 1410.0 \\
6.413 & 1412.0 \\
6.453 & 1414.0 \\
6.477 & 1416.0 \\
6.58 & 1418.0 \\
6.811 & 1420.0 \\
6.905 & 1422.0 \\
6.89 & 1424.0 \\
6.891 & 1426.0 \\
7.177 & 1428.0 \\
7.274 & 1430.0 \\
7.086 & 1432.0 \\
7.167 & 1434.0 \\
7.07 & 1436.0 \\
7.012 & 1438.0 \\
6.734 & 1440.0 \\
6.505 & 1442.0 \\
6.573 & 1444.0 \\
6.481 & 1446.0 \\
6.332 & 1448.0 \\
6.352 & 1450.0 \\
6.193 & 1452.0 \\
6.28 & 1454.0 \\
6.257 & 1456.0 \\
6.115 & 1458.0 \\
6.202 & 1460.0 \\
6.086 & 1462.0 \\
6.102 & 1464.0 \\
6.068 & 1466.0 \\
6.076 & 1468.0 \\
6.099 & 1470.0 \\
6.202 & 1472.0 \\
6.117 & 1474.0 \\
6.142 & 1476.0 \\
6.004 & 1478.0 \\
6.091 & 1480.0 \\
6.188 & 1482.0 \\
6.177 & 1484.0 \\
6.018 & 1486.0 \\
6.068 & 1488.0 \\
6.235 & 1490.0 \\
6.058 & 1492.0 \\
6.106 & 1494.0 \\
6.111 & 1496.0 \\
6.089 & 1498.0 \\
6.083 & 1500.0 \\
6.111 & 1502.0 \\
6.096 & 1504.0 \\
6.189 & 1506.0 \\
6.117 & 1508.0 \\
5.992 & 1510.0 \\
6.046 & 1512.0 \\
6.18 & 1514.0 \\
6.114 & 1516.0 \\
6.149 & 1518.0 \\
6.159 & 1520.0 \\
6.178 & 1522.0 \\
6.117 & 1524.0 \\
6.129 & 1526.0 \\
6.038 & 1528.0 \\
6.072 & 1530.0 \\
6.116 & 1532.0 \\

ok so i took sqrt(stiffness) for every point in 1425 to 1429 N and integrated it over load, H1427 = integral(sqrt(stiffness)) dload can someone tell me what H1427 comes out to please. 10.6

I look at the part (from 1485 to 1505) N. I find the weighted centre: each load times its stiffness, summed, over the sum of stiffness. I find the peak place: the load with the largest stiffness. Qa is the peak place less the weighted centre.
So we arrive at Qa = -5.0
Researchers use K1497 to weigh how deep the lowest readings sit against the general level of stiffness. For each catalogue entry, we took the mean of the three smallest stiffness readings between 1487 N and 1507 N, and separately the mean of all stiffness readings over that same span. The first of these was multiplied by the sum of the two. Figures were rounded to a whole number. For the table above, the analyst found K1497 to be 74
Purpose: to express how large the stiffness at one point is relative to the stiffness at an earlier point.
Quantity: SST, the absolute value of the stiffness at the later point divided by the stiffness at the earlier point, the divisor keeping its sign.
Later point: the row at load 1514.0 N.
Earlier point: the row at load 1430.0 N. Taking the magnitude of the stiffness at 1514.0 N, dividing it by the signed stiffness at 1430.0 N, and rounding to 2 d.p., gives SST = 0.85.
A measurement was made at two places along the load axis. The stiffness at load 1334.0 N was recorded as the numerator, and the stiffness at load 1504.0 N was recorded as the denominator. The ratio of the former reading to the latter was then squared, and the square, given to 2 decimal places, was 0.48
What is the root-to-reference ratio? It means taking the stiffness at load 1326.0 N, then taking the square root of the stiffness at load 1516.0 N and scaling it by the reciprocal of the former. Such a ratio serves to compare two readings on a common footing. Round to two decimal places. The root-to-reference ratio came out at 0.53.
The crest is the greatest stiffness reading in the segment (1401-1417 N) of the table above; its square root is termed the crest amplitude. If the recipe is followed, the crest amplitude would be 2.55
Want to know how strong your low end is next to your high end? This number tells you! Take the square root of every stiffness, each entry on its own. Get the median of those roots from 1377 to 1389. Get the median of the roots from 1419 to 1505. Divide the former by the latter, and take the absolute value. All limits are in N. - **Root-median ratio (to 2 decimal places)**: 0.99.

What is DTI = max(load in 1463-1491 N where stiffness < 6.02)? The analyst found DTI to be 1486.0 N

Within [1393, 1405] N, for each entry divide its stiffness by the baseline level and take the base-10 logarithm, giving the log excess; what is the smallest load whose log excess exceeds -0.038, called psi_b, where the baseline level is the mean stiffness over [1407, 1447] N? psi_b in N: 1394.0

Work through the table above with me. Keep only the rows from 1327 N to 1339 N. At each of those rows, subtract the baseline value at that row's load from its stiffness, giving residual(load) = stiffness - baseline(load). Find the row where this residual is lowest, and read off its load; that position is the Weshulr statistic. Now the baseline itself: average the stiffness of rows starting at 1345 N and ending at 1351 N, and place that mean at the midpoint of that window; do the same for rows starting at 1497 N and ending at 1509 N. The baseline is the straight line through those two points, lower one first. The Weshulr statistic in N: 1338.0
